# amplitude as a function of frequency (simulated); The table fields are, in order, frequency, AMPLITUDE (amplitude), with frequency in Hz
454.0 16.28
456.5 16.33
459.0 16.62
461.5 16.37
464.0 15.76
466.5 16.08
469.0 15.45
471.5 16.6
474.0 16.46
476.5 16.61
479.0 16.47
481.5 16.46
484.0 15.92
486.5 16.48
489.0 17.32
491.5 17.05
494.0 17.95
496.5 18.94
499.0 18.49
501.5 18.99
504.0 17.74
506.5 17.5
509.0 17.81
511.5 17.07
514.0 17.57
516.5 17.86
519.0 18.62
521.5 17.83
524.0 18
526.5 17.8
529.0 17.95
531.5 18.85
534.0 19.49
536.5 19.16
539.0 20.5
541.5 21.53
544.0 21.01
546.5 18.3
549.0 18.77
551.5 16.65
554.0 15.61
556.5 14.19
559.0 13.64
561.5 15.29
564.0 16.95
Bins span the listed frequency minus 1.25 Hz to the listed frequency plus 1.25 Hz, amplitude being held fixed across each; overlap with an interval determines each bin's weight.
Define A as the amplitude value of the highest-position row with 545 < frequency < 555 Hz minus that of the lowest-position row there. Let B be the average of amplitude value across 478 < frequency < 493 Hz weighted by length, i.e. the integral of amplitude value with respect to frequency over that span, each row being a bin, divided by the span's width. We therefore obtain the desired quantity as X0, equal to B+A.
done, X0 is 14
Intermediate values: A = -2.7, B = 17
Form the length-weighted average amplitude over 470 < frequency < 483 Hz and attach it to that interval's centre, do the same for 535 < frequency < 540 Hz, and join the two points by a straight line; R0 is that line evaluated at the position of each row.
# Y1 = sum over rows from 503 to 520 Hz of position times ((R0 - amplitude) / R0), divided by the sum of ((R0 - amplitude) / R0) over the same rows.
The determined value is 511.8 Hz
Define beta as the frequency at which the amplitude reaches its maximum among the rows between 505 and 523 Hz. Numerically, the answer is 519.0 Hz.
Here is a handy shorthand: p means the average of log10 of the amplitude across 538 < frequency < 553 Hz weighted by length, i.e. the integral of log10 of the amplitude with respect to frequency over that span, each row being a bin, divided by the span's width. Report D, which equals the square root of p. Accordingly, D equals 1.13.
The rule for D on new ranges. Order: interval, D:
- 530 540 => 1.14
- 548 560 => 1.09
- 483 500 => 1.11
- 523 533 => 1.12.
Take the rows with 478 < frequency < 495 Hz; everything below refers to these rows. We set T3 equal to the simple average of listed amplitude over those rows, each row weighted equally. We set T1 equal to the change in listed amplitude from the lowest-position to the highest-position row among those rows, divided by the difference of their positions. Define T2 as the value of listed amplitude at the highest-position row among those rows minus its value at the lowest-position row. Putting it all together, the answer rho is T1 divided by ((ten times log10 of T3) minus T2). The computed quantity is 0.009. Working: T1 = 0.10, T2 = 1.5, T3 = 16.8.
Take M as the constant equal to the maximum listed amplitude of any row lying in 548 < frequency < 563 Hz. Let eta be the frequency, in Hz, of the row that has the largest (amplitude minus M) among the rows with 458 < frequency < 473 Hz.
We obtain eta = 459.0 Hz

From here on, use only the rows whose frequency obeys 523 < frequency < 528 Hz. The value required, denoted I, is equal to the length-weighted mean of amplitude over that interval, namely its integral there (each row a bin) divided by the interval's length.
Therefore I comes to 17.9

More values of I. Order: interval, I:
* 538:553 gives 19.4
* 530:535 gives 19.1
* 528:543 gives 19.6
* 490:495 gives 17.5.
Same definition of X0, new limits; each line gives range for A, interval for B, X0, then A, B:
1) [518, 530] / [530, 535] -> 18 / -0.7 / 19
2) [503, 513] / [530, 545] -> 19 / -0.7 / 20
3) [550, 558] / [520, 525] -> 15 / -2.5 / 18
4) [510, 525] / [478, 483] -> 17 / 0.9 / 16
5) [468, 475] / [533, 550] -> 21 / 1.0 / 20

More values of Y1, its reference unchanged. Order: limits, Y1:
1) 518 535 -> 526.1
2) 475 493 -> 484.9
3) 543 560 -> 555.1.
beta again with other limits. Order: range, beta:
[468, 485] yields 476.5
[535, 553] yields 541.5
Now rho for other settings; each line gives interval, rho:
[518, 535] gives 0.005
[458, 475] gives -0.001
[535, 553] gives -0.011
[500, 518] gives -0.006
